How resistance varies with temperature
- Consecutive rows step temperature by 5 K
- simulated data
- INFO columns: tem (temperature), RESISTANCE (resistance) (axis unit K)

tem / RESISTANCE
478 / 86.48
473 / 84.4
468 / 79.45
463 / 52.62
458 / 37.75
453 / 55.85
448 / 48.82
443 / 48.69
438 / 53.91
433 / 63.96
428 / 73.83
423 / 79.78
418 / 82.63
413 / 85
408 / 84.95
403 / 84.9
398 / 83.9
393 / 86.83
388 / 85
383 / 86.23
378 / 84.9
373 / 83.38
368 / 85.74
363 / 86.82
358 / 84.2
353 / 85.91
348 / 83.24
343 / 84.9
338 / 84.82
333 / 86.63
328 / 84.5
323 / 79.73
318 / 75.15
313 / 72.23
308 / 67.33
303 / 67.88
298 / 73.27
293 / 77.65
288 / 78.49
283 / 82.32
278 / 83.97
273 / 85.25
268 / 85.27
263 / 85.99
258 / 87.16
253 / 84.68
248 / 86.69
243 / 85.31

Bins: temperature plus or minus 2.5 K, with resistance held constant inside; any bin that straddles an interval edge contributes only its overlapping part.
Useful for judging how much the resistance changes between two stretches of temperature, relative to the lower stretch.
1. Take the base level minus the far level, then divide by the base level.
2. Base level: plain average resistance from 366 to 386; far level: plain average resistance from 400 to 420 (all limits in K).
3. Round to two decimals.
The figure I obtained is 0.01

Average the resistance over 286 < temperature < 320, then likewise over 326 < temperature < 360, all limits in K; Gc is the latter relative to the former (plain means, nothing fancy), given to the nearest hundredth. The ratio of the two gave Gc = 1.16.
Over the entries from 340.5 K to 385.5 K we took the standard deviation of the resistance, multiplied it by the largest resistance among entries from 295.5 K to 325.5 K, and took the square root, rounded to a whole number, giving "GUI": 10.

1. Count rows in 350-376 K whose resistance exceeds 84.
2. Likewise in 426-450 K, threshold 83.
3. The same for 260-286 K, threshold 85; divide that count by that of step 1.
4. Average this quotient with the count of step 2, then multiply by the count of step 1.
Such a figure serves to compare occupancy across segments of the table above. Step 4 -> 1.5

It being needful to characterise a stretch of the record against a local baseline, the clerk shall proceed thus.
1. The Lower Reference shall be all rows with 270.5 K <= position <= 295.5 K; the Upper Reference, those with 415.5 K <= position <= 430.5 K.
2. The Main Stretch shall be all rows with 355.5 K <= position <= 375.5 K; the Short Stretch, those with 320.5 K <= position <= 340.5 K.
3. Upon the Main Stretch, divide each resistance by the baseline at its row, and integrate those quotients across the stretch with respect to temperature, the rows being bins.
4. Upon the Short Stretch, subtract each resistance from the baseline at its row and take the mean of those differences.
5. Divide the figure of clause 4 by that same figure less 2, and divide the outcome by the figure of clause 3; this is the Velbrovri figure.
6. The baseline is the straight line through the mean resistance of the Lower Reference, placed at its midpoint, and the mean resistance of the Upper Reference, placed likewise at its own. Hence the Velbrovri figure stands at 0.029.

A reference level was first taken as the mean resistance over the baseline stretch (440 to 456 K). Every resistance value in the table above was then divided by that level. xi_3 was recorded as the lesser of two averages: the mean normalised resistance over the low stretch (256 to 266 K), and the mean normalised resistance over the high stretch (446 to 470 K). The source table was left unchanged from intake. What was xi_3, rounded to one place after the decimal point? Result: 1.1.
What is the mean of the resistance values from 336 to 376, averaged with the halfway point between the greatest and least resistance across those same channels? 85.0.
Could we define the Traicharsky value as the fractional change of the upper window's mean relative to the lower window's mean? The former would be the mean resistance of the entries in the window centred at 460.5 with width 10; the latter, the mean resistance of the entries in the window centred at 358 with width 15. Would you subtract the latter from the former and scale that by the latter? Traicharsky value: -0.47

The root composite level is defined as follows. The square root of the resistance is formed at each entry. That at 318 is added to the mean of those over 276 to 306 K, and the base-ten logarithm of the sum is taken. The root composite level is 1.24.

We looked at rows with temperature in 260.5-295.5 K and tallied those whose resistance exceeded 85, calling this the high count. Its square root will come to 1.7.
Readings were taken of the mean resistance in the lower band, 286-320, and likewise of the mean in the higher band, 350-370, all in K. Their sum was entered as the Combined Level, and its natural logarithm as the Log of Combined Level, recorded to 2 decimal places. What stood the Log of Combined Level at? 5.07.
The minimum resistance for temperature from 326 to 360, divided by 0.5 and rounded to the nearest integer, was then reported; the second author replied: 166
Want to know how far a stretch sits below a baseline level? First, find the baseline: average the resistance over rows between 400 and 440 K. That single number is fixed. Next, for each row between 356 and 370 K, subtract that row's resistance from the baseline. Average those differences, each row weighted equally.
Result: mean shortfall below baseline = -9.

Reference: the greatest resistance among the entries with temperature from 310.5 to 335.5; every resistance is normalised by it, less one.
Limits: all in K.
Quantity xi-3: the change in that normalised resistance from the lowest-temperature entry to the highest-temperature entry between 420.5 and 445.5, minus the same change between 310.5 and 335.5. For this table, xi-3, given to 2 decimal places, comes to -0.53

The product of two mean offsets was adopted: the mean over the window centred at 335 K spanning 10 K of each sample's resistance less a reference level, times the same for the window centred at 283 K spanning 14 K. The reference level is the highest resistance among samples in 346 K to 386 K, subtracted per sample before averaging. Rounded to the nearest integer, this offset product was 6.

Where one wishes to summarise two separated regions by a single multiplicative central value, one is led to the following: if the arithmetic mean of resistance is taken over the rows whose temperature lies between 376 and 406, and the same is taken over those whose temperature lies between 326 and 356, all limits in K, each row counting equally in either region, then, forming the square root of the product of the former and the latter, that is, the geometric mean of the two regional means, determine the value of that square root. 85.1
